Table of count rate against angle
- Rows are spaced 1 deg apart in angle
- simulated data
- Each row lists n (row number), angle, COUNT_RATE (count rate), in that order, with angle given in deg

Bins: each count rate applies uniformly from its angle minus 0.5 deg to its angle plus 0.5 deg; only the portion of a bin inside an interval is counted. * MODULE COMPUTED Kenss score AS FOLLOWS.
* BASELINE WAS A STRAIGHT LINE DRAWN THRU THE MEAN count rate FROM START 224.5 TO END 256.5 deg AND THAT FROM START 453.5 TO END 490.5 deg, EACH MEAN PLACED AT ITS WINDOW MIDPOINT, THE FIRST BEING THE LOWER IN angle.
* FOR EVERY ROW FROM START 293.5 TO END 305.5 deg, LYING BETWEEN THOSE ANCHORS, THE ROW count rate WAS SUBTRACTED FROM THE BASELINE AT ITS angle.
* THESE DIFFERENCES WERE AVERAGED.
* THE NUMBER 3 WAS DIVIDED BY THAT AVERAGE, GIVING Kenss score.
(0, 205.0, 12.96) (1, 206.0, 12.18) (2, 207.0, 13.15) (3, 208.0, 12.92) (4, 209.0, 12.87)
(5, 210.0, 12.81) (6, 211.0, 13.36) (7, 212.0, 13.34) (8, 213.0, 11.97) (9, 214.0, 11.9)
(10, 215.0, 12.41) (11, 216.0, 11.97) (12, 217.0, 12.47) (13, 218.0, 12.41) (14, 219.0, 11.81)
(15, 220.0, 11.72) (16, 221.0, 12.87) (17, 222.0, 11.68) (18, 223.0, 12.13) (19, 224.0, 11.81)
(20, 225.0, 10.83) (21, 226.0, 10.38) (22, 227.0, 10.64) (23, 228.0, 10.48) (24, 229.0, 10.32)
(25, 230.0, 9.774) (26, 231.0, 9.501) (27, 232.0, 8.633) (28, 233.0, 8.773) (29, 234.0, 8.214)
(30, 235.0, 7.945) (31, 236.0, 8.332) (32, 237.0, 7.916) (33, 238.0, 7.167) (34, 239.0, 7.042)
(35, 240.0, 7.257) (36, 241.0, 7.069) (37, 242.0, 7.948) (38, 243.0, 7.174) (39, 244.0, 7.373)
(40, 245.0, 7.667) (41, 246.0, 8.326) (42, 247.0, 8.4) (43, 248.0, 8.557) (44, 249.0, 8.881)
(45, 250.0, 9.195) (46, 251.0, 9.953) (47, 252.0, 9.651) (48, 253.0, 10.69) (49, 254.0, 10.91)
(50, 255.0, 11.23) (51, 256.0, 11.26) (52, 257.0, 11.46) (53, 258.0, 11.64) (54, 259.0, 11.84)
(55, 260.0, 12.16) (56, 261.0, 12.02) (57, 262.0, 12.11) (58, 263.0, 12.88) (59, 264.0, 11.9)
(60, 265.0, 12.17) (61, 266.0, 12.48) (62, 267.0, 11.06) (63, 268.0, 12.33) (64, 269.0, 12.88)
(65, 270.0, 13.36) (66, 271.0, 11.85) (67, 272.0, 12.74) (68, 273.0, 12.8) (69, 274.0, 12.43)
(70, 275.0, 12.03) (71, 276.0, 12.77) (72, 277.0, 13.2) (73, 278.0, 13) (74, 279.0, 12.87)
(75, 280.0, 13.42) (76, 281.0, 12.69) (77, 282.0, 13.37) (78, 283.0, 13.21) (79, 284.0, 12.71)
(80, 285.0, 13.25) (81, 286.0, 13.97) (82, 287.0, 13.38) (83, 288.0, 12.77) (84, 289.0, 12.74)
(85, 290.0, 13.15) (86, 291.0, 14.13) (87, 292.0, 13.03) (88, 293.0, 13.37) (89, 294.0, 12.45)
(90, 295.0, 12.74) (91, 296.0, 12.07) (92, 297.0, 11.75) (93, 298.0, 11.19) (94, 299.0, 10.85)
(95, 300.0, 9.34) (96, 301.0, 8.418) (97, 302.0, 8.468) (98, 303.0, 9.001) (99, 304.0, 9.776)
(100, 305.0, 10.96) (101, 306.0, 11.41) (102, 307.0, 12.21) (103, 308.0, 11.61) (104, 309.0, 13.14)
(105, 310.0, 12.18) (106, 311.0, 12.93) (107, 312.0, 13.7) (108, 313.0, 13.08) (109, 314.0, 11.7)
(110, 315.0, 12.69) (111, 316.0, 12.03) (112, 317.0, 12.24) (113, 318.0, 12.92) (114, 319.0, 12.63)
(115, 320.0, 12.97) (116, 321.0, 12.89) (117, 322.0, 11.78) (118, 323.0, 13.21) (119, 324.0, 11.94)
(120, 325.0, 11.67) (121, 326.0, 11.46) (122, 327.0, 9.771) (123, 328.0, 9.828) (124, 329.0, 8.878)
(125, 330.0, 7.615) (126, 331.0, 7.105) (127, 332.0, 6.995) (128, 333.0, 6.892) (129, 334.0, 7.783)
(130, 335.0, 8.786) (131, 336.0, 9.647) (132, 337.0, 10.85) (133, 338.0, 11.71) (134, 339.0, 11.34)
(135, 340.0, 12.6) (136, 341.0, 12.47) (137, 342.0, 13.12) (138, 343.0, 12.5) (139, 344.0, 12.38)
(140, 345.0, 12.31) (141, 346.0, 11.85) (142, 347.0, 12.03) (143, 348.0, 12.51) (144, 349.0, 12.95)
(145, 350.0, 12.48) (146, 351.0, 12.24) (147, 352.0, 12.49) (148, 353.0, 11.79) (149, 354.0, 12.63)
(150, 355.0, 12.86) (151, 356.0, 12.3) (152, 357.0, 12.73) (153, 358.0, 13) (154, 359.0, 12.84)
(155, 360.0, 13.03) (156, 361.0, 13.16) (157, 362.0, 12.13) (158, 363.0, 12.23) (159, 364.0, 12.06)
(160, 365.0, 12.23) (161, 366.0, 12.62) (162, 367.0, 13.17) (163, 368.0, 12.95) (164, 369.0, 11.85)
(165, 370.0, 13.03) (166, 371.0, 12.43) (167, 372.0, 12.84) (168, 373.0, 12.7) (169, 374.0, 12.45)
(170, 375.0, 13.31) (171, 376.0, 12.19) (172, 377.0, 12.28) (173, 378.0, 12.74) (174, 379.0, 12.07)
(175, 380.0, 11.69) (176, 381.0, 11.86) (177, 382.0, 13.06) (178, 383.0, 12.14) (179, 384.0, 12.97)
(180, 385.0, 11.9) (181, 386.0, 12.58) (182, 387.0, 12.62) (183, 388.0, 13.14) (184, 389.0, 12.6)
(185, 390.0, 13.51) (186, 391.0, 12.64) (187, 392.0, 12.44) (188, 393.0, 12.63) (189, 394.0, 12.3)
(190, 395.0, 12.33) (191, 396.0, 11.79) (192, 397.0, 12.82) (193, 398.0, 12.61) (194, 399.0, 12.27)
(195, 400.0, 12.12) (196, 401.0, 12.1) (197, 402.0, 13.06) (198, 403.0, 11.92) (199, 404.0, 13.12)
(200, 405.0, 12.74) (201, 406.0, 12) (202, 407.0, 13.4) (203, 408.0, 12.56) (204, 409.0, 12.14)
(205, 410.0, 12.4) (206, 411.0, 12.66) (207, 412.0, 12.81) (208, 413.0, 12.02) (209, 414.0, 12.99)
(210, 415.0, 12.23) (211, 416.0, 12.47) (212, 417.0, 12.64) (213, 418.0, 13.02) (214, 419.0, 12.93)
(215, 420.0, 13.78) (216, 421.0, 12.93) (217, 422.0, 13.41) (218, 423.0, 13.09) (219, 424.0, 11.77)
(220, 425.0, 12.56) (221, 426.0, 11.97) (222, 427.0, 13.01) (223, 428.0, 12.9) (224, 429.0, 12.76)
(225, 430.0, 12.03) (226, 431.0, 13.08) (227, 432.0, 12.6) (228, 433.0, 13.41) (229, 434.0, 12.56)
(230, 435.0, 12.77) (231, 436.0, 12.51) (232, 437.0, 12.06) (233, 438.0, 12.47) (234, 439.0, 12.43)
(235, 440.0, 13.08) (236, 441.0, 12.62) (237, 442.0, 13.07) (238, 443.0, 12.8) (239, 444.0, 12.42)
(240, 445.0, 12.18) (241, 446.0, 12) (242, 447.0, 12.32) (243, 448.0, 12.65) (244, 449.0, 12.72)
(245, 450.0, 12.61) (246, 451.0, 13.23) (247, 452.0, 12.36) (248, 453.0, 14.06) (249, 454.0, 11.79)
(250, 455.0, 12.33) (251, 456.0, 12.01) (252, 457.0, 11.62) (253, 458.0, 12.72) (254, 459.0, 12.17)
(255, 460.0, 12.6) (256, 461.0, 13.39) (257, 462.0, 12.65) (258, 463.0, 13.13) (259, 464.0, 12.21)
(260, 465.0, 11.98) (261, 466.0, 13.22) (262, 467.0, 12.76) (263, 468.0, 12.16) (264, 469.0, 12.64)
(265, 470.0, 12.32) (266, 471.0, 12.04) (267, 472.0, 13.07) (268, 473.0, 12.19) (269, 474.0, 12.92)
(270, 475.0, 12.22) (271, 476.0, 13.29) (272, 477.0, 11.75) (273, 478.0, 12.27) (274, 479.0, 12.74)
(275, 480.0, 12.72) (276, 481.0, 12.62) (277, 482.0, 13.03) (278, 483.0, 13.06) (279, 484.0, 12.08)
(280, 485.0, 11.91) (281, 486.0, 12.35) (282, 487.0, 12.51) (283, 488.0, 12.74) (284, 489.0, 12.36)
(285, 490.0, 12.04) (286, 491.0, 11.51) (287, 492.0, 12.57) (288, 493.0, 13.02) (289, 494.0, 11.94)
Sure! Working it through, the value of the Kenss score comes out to -4.2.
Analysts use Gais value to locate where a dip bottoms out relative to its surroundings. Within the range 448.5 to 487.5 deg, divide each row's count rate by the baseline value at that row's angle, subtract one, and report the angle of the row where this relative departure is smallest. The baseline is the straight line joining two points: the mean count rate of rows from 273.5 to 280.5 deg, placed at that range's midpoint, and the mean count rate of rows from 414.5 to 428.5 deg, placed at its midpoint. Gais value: 457.0 deg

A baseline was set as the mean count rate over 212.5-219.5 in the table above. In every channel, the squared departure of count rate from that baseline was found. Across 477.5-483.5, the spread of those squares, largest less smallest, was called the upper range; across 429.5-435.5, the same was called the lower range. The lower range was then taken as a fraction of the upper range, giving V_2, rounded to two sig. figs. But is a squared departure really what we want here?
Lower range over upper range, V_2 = 1.9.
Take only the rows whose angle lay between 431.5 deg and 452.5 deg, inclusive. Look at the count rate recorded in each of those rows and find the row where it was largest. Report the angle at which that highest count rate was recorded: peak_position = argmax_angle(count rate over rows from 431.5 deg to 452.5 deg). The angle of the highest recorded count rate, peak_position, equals 433.0 deg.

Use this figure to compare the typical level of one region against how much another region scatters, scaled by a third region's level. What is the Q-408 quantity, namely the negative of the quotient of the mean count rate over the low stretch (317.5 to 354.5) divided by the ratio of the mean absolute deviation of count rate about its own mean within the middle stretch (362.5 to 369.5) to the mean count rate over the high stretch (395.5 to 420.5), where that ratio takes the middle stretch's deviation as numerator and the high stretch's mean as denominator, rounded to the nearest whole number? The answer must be -351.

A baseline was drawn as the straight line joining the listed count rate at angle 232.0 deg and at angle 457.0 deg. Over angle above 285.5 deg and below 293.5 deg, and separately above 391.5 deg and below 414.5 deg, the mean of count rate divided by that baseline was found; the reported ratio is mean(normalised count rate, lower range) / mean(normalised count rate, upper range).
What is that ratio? 1.24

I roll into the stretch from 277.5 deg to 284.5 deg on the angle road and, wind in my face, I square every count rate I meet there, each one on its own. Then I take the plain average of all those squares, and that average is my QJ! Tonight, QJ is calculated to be 170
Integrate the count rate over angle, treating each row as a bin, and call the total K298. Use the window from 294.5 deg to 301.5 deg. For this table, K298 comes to 76.4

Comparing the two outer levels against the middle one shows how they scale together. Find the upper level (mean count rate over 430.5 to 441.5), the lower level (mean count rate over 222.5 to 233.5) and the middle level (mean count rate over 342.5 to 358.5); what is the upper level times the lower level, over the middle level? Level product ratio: 10.5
